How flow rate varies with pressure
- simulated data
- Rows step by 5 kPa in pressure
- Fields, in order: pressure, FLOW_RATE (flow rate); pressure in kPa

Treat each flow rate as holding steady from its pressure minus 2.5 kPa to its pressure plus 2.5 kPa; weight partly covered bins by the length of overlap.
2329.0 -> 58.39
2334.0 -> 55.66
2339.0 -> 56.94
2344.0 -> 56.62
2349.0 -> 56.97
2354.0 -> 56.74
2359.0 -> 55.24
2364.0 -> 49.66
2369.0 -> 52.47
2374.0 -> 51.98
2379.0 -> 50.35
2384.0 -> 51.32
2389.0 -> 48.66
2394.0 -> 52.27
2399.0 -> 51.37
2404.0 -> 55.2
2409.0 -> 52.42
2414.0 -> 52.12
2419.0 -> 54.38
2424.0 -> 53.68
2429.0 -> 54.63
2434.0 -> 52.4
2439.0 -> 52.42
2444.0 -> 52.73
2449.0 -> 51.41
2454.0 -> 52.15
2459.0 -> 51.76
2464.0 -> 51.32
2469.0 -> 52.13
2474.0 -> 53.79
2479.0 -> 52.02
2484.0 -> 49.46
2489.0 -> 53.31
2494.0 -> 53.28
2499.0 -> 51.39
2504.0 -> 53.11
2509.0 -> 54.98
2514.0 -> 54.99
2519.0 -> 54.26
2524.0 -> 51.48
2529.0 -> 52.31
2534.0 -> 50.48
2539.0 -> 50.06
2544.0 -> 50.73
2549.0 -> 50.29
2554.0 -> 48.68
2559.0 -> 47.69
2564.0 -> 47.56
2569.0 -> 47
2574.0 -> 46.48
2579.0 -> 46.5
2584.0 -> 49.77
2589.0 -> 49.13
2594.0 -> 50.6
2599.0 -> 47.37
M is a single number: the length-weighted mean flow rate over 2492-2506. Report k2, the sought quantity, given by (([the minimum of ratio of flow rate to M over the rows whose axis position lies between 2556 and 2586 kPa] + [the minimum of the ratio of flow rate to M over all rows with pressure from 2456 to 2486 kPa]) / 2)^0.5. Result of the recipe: 0.955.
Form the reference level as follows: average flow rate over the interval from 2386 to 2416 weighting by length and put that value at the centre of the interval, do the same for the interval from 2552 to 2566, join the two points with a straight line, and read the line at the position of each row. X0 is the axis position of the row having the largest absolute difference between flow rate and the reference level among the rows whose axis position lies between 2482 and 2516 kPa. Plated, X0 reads 2514.0 kPa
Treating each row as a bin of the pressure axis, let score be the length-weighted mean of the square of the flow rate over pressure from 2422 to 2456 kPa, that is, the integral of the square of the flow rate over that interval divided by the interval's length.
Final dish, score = 2786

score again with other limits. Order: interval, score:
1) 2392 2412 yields 2791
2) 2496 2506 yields 2732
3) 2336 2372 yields 3023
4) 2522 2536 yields 2648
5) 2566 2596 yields 2325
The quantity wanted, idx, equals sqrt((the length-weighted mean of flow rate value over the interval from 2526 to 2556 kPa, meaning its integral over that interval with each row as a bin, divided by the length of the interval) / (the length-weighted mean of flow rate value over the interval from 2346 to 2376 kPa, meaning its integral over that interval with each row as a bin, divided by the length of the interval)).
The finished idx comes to 0.967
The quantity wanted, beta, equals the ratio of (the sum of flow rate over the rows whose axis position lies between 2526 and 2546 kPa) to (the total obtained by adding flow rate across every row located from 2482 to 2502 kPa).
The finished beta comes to 0.98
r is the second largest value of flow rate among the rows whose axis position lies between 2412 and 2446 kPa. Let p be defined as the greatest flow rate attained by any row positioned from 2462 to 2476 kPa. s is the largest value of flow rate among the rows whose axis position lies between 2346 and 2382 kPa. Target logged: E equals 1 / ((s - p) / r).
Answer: 17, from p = 53.79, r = 54.38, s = 56.97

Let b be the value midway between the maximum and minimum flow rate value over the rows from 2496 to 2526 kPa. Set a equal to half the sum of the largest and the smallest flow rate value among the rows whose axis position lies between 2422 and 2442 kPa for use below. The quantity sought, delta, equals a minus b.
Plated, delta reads 0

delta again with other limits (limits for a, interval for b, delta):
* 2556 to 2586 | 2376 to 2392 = -2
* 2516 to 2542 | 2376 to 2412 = 0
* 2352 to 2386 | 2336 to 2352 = -4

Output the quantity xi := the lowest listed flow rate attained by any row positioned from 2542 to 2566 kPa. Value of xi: 47.56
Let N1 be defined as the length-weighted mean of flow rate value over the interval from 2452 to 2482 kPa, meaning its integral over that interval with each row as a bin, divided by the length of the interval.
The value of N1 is 52.2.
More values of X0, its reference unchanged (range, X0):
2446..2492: 2474.0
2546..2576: 2549.0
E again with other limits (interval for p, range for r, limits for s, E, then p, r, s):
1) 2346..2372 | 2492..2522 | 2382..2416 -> -31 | 56.97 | 54.98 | 55.2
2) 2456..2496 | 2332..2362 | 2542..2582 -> -19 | 53.79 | 56.94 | 50.73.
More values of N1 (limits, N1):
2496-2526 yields 53.4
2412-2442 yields 53.3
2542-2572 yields 48.6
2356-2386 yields 51.9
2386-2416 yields 52.0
